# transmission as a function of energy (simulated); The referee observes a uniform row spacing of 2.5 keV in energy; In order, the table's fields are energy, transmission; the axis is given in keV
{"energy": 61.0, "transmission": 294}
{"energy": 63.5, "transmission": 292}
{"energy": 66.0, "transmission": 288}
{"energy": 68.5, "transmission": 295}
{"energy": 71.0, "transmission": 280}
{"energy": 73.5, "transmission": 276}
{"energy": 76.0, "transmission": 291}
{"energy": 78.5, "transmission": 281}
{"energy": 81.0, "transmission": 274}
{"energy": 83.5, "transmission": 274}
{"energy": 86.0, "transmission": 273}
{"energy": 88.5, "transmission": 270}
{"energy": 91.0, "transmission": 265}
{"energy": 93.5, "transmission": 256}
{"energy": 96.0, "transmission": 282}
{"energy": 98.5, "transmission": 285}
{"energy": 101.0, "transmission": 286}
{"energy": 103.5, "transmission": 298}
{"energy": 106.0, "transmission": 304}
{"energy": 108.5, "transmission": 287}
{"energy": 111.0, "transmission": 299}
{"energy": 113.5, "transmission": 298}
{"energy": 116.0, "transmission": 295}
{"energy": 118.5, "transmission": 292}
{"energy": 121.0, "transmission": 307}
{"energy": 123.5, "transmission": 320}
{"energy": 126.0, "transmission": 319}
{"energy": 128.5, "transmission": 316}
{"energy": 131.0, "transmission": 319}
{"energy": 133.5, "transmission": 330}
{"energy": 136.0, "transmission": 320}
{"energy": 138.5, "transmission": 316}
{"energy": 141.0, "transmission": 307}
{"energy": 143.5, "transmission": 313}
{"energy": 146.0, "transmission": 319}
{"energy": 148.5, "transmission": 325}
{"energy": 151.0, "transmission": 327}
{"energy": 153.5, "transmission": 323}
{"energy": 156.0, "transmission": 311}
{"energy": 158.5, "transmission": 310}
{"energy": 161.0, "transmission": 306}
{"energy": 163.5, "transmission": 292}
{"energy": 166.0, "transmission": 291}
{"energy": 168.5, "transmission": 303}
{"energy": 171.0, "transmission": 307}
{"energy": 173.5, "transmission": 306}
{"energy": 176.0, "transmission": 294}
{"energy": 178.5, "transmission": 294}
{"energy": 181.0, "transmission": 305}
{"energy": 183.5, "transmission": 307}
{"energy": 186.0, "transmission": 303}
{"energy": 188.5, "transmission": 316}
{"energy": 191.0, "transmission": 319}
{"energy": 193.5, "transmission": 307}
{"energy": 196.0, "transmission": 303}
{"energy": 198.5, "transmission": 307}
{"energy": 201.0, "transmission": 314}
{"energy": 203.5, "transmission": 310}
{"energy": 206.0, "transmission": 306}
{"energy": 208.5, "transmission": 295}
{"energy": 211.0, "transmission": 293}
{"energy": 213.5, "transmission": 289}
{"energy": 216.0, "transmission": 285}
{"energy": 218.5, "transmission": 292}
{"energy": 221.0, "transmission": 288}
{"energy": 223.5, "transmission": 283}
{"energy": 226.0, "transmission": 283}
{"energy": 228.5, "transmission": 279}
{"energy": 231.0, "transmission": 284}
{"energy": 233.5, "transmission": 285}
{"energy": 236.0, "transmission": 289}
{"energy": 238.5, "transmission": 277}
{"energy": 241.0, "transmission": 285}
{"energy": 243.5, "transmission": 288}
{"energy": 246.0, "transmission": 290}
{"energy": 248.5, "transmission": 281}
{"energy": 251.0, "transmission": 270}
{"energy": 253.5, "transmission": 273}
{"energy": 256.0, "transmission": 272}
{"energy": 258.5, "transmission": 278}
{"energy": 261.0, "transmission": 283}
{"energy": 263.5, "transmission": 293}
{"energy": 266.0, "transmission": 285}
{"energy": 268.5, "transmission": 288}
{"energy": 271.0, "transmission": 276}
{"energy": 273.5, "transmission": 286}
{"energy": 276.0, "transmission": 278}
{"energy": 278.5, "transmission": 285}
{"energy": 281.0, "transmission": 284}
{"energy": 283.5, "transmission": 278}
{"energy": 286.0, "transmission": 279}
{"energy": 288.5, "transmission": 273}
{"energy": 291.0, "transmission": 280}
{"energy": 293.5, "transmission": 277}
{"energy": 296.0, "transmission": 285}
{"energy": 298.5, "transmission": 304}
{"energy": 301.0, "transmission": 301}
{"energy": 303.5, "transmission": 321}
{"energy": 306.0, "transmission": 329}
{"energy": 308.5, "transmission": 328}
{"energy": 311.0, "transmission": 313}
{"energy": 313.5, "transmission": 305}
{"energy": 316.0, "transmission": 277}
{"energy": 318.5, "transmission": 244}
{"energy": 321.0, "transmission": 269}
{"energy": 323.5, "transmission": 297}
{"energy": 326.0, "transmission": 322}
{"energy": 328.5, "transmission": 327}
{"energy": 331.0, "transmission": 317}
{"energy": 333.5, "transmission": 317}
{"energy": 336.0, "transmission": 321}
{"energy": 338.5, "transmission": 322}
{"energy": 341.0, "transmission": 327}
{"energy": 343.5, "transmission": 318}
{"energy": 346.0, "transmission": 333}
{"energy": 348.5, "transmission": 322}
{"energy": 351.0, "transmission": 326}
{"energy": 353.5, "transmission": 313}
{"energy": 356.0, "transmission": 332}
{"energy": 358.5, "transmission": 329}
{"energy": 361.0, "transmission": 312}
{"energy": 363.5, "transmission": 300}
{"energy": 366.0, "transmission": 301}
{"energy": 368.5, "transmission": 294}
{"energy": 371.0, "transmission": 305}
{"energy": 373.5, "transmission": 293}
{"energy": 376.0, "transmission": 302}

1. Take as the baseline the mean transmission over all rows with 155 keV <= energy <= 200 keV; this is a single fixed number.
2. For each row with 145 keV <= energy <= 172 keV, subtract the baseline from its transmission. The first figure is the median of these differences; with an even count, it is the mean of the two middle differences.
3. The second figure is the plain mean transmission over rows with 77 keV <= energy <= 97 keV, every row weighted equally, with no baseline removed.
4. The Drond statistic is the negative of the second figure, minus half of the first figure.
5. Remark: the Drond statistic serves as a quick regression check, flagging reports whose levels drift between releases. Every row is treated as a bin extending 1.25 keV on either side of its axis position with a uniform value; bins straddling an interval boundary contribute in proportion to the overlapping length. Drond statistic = -275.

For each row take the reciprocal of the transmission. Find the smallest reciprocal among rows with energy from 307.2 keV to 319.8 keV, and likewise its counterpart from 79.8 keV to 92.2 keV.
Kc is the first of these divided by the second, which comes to 0.84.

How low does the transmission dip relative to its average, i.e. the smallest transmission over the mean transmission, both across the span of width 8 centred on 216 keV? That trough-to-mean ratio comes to 0.987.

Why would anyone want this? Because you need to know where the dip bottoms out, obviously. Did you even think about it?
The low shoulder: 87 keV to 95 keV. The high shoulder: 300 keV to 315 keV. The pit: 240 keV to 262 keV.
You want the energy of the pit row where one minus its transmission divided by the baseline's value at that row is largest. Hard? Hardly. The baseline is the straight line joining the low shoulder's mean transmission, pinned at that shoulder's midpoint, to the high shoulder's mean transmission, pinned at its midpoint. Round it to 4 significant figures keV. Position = 251.0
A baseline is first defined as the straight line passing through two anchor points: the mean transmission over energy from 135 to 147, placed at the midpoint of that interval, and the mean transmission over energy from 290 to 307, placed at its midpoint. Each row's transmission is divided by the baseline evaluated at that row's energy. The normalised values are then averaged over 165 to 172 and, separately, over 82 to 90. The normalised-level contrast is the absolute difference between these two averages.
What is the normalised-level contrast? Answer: 0.11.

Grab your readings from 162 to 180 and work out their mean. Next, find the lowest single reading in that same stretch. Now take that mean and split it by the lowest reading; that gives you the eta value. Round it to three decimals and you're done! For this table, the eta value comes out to 1.025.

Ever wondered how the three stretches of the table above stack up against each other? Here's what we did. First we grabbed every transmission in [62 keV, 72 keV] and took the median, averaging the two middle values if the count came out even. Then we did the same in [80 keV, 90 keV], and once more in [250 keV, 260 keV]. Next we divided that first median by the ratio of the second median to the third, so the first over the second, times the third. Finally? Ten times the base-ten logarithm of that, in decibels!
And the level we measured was 24.61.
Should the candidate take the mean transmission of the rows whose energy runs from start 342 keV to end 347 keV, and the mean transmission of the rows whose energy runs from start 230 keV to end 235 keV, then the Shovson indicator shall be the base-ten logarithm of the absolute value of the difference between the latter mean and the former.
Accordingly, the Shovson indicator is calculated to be 1.6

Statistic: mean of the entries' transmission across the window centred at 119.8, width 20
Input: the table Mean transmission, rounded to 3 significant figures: 306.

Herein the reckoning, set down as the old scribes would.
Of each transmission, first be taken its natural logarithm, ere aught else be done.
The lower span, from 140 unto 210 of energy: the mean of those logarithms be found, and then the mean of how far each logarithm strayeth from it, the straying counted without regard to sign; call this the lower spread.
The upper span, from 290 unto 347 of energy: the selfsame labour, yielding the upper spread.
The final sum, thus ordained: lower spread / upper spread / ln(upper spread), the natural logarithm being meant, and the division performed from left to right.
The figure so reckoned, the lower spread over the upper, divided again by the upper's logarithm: -0.1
